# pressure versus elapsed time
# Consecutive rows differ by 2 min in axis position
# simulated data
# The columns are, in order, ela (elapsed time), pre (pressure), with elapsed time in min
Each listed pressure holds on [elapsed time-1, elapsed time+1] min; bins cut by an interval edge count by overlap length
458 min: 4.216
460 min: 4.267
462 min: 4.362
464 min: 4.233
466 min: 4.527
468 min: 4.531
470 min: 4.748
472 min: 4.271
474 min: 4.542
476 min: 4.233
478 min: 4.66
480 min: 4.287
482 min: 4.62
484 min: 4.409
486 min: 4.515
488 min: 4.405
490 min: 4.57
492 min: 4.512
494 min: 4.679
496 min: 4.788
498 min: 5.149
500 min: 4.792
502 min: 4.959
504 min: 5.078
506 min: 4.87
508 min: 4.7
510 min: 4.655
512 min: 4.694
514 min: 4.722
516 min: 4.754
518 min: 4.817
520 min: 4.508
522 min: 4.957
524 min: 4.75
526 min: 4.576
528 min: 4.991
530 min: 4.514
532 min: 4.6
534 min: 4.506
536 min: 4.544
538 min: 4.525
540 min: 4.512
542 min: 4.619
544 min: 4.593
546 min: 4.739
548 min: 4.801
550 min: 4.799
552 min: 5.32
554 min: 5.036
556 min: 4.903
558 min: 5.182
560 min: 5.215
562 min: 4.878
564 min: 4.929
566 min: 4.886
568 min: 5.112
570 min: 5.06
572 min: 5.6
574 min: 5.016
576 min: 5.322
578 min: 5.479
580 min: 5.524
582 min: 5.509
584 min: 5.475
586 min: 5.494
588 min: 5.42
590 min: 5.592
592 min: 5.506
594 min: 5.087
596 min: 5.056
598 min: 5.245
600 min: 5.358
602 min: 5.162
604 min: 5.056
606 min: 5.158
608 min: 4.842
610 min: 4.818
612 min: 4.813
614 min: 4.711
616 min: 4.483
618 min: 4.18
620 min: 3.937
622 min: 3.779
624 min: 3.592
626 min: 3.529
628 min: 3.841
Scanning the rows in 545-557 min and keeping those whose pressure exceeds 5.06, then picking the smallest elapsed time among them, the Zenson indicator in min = 552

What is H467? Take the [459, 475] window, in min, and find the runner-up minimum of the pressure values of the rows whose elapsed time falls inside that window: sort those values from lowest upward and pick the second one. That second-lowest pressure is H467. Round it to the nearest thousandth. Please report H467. 4.267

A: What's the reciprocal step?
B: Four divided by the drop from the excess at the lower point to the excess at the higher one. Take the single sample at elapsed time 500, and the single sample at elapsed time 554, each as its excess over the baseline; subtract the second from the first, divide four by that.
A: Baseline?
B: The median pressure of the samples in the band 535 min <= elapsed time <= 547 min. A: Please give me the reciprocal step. -16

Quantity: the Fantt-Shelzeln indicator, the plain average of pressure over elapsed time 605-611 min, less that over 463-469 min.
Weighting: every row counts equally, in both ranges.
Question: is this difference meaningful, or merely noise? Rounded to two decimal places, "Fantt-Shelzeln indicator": 0.51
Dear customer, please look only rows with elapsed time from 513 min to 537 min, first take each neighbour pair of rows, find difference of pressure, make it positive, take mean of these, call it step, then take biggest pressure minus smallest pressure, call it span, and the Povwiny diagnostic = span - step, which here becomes 0.27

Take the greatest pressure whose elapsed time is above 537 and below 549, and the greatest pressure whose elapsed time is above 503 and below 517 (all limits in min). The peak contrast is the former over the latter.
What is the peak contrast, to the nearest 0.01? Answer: 0.95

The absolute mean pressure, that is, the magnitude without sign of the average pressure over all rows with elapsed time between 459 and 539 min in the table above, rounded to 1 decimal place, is 4.6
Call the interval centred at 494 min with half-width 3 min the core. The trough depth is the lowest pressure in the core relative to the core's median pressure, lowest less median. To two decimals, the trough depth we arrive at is -0.17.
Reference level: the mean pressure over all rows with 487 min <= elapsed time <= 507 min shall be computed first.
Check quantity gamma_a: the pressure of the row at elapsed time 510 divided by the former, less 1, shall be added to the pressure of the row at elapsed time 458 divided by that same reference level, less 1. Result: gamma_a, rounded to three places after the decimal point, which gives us -0.144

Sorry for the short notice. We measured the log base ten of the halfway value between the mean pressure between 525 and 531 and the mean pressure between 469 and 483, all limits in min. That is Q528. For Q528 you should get 0.662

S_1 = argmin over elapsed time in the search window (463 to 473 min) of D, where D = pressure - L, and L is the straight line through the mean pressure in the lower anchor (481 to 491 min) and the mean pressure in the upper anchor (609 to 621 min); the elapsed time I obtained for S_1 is 464 min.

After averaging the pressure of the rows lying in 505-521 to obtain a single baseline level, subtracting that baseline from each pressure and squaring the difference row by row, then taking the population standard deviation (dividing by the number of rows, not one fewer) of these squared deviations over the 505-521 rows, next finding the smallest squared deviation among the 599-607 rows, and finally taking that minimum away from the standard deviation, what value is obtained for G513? -0.10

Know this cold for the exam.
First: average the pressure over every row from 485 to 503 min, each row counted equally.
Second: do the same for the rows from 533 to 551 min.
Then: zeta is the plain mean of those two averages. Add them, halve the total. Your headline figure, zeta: 4.67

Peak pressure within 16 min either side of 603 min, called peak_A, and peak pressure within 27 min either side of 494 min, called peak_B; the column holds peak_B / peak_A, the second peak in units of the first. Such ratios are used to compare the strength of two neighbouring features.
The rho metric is 0.92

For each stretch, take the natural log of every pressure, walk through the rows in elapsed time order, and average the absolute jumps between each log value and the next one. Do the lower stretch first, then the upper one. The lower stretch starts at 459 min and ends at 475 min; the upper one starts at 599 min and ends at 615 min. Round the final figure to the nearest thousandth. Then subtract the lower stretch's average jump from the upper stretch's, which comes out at -0.024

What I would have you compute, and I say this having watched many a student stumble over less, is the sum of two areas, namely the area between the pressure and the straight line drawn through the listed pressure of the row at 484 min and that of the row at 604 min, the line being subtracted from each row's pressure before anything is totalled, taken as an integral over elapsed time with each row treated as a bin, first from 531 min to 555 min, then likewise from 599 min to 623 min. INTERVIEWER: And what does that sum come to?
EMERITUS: -10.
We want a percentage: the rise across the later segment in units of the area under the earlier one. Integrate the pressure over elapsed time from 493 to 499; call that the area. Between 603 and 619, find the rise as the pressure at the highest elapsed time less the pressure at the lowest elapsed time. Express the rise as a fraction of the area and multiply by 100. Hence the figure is -3.0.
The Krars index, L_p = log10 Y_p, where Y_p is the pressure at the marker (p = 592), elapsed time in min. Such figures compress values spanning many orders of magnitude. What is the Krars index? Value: 0.74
